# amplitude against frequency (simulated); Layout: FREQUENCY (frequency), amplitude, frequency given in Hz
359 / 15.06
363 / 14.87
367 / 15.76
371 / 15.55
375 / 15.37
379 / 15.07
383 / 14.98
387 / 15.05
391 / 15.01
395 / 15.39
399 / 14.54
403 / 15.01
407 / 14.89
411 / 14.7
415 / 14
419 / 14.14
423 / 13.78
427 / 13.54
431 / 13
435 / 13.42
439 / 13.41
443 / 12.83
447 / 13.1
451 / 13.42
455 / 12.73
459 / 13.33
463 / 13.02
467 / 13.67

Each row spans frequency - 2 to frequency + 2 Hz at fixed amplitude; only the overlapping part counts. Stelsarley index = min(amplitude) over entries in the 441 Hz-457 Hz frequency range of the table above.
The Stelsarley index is 12.73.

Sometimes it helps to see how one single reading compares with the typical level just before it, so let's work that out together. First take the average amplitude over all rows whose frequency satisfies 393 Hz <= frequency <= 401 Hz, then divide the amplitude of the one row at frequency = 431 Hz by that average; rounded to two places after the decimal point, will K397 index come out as 0.87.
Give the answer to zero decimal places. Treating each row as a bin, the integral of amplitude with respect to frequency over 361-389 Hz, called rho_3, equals 427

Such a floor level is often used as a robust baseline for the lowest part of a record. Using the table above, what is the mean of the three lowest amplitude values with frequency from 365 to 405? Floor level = 14.8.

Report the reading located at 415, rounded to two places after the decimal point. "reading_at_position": 14.00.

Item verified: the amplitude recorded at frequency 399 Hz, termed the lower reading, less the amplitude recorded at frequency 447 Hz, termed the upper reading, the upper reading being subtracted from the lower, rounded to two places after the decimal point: 1.44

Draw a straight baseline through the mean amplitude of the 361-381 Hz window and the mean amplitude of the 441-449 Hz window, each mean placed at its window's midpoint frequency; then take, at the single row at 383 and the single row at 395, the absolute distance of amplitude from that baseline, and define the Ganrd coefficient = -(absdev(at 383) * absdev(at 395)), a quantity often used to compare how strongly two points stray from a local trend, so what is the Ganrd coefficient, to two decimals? -0.03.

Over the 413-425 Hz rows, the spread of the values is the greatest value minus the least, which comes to 0.36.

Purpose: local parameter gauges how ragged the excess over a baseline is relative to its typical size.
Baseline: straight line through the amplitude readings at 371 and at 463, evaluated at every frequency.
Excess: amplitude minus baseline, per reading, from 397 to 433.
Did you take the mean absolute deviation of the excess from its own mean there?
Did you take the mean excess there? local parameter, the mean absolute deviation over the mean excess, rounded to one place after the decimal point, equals -2.0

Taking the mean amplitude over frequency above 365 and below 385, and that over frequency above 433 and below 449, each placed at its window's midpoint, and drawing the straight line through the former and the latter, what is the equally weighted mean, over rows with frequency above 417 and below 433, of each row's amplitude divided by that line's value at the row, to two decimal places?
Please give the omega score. 0.99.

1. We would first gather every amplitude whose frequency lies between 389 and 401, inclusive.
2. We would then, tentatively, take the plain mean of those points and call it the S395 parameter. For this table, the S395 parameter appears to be 15.0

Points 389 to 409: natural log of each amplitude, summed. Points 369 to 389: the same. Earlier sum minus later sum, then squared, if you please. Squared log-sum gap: 0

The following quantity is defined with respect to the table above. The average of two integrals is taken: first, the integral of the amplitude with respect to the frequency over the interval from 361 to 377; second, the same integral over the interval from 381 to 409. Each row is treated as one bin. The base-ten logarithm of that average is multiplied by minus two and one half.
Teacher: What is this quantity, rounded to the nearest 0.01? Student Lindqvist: -6.31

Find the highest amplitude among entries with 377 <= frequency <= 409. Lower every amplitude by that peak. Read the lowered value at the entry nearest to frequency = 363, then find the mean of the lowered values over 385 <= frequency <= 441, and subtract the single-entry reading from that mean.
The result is -0.59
